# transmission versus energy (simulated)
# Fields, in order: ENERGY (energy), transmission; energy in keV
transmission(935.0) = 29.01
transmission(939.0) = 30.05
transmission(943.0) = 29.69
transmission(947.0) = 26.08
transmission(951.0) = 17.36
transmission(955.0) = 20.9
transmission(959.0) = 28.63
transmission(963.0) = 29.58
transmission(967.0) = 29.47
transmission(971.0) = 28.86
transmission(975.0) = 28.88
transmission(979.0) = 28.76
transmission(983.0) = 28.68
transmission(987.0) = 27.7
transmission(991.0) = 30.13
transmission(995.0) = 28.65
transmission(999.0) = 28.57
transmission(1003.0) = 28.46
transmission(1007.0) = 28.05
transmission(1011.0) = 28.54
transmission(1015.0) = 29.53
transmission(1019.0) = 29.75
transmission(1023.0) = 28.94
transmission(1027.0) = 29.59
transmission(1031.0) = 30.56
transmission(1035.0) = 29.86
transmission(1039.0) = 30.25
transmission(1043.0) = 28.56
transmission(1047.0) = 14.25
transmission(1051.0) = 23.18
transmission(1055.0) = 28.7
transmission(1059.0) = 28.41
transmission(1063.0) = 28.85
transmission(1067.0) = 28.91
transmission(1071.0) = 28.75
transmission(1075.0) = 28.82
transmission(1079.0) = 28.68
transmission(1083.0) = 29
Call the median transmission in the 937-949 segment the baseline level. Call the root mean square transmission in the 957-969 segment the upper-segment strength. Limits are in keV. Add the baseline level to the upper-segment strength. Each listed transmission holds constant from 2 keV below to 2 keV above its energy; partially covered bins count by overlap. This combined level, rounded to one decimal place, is 58.9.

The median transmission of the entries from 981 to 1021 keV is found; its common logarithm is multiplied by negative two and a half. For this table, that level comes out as -3.64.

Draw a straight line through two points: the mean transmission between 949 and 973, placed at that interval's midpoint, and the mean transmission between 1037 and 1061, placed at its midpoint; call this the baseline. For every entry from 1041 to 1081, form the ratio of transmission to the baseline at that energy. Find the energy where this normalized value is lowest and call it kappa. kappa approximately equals 1047.0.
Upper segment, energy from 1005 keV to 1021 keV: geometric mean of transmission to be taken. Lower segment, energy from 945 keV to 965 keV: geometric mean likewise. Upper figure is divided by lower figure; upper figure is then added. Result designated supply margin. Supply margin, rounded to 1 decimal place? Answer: 30.2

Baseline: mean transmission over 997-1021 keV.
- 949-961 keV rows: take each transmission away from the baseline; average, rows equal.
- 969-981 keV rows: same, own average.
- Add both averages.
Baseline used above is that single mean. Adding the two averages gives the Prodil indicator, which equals 6.5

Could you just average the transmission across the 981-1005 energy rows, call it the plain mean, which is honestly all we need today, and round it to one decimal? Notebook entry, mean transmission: 28.7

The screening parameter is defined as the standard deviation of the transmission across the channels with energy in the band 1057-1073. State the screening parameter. 0.2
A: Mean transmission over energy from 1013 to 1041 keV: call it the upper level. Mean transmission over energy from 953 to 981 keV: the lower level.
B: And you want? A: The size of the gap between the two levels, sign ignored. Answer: 1.9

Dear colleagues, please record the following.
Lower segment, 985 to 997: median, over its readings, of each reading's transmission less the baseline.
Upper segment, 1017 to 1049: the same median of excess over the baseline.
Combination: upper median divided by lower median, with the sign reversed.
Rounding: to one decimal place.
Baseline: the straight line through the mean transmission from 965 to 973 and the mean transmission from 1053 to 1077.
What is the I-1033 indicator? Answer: 1.9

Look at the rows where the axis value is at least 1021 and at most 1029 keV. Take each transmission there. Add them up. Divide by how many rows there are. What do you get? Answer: 29.3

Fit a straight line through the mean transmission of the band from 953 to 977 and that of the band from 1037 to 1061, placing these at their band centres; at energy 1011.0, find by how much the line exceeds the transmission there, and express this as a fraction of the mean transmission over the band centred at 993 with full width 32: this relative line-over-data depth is -0.070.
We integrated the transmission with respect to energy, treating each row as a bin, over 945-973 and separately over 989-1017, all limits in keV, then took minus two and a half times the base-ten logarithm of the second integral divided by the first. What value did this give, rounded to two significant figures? -0.12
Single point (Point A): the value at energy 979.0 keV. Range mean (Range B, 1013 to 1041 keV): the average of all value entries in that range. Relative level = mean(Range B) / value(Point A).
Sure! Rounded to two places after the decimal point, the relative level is 1.04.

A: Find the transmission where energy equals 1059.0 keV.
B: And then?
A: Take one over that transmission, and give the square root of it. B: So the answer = 0.188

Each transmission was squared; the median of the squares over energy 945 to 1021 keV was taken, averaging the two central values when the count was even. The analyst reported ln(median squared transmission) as 6.71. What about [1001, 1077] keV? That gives 6.72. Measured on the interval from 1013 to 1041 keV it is 6.79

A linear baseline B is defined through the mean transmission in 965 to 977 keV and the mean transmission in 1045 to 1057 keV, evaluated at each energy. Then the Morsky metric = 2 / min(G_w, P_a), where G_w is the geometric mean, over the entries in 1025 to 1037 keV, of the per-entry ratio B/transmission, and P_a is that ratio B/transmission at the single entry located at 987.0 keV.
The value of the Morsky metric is 2.52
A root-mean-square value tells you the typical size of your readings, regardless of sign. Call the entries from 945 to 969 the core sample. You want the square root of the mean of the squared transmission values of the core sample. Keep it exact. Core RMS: 25.8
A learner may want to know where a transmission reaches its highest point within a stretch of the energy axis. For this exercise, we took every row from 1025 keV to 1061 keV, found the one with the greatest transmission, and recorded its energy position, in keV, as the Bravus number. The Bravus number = 1031.0 keV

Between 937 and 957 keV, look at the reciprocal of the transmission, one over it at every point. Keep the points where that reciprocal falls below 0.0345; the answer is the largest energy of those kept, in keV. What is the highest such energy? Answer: 943.0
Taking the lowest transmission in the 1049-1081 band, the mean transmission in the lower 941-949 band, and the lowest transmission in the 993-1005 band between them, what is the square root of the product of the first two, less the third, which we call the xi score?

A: -3.0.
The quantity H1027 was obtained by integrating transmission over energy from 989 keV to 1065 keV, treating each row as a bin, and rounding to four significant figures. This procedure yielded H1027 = 2131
